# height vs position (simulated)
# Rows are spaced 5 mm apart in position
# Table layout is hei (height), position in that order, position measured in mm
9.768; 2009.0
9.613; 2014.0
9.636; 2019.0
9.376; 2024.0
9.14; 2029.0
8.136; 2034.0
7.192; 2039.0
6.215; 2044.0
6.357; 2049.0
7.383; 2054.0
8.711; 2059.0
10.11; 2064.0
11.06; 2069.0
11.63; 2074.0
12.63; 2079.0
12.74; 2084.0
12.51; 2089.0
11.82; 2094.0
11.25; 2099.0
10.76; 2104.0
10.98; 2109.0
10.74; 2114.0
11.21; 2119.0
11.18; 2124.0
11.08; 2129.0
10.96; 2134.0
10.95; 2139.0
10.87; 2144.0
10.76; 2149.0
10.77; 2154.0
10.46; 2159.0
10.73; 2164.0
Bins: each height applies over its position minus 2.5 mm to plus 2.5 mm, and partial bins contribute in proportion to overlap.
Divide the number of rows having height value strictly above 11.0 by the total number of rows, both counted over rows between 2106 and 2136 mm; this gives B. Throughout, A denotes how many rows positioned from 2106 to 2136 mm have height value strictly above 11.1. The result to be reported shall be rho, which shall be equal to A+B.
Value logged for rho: 2.5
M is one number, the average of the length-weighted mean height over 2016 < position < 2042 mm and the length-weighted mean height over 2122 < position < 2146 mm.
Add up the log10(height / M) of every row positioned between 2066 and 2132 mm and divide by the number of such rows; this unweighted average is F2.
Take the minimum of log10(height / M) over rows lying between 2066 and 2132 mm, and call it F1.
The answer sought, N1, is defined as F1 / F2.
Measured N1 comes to 0.6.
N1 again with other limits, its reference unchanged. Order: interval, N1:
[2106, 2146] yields 0.8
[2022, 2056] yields 1.8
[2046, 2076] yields 4.9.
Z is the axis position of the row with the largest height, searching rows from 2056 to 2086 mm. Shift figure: 2084.0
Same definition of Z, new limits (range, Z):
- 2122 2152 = 2124.0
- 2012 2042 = 2019.0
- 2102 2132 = 2119.0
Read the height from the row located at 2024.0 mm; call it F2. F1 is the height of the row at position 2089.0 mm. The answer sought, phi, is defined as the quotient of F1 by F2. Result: 1.33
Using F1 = 12.51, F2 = 9.376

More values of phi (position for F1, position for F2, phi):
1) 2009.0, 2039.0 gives 1.36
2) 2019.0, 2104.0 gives 0.90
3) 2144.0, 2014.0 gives 1.13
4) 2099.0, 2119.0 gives 1.00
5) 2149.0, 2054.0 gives 1.46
